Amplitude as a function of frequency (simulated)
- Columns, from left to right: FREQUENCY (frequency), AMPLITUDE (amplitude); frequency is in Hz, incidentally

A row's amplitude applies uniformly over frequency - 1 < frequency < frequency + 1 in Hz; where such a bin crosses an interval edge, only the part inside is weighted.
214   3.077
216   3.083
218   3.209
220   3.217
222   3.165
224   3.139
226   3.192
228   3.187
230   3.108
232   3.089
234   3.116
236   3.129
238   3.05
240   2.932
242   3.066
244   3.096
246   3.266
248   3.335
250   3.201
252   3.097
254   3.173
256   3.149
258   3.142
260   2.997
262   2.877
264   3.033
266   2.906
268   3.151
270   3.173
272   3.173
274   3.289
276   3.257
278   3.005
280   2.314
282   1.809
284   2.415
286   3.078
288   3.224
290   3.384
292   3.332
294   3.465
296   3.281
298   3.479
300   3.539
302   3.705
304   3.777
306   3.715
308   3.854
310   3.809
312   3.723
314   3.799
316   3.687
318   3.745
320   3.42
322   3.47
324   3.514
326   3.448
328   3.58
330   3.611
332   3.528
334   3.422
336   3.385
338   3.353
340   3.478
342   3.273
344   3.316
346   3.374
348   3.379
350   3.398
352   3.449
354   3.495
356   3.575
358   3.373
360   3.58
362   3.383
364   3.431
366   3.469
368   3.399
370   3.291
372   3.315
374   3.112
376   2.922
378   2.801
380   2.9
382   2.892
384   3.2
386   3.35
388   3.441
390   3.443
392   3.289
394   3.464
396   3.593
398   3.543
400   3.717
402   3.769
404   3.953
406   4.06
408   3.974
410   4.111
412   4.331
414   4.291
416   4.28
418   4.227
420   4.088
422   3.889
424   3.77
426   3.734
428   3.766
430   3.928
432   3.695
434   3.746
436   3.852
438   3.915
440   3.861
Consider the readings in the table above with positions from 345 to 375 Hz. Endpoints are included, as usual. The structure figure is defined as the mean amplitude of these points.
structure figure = 3.4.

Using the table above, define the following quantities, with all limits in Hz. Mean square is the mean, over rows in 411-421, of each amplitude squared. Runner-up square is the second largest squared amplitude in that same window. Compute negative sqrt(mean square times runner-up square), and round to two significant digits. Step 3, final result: -18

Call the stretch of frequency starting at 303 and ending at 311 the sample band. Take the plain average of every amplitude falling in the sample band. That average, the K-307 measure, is 3.8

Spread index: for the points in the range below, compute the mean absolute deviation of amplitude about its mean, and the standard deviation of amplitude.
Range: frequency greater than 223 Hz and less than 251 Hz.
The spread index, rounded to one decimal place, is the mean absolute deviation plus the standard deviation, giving 0.2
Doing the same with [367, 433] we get 0.8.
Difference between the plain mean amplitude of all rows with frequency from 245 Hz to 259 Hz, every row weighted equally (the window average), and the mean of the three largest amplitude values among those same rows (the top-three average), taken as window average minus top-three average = -0.07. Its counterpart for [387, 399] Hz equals -0.07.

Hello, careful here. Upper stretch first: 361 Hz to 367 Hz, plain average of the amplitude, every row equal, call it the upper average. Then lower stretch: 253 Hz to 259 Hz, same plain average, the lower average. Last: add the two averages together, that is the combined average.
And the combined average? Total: 6.58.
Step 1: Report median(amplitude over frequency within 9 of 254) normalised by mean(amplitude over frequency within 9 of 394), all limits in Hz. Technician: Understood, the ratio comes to 0.90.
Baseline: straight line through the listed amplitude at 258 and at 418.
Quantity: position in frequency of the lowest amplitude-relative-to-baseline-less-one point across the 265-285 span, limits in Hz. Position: 282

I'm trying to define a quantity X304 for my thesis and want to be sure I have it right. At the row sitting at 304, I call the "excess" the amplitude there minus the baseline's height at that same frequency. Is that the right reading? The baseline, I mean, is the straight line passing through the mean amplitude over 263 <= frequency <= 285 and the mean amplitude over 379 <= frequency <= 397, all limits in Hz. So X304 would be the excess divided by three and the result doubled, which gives 0.53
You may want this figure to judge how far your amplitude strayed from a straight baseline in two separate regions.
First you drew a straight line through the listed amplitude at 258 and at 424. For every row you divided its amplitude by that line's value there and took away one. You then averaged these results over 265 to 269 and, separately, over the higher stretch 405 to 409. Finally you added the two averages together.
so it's 0.038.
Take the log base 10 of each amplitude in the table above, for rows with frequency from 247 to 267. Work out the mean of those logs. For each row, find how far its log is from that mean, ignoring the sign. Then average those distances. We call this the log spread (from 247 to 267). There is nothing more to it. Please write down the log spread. 0.016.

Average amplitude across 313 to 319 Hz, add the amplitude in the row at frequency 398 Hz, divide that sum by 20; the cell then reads 0.364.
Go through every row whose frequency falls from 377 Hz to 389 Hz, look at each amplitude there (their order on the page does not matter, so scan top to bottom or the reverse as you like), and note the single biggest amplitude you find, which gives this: 3.441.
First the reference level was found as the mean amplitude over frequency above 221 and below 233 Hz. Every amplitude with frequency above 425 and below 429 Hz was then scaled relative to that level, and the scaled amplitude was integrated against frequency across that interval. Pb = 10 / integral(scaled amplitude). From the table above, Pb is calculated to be 2.1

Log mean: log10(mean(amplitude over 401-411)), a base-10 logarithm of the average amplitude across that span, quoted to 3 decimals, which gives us 0.599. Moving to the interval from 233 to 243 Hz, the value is 0.486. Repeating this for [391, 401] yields 0.547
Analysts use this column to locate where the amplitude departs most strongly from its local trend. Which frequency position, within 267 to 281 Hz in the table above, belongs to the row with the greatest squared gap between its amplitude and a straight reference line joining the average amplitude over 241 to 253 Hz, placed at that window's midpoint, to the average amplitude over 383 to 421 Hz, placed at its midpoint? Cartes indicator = 280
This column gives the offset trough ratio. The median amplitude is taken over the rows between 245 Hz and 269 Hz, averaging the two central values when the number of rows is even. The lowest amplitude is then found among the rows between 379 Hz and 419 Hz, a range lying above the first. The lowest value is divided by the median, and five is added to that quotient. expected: 5.92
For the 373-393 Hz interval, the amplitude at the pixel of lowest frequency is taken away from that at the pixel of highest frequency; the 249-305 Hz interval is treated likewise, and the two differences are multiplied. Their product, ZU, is 0.10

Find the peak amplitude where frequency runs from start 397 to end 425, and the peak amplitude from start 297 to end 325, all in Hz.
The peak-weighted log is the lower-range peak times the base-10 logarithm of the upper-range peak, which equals 2.5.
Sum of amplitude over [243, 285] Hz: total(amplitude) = 63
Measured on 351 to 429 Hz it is 140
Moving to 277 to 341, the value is 108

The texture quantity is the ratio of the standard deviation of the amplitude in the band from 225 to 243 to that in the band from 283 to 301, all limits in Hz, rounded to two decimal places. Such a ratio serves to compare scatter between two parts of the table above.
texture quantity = 0.23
